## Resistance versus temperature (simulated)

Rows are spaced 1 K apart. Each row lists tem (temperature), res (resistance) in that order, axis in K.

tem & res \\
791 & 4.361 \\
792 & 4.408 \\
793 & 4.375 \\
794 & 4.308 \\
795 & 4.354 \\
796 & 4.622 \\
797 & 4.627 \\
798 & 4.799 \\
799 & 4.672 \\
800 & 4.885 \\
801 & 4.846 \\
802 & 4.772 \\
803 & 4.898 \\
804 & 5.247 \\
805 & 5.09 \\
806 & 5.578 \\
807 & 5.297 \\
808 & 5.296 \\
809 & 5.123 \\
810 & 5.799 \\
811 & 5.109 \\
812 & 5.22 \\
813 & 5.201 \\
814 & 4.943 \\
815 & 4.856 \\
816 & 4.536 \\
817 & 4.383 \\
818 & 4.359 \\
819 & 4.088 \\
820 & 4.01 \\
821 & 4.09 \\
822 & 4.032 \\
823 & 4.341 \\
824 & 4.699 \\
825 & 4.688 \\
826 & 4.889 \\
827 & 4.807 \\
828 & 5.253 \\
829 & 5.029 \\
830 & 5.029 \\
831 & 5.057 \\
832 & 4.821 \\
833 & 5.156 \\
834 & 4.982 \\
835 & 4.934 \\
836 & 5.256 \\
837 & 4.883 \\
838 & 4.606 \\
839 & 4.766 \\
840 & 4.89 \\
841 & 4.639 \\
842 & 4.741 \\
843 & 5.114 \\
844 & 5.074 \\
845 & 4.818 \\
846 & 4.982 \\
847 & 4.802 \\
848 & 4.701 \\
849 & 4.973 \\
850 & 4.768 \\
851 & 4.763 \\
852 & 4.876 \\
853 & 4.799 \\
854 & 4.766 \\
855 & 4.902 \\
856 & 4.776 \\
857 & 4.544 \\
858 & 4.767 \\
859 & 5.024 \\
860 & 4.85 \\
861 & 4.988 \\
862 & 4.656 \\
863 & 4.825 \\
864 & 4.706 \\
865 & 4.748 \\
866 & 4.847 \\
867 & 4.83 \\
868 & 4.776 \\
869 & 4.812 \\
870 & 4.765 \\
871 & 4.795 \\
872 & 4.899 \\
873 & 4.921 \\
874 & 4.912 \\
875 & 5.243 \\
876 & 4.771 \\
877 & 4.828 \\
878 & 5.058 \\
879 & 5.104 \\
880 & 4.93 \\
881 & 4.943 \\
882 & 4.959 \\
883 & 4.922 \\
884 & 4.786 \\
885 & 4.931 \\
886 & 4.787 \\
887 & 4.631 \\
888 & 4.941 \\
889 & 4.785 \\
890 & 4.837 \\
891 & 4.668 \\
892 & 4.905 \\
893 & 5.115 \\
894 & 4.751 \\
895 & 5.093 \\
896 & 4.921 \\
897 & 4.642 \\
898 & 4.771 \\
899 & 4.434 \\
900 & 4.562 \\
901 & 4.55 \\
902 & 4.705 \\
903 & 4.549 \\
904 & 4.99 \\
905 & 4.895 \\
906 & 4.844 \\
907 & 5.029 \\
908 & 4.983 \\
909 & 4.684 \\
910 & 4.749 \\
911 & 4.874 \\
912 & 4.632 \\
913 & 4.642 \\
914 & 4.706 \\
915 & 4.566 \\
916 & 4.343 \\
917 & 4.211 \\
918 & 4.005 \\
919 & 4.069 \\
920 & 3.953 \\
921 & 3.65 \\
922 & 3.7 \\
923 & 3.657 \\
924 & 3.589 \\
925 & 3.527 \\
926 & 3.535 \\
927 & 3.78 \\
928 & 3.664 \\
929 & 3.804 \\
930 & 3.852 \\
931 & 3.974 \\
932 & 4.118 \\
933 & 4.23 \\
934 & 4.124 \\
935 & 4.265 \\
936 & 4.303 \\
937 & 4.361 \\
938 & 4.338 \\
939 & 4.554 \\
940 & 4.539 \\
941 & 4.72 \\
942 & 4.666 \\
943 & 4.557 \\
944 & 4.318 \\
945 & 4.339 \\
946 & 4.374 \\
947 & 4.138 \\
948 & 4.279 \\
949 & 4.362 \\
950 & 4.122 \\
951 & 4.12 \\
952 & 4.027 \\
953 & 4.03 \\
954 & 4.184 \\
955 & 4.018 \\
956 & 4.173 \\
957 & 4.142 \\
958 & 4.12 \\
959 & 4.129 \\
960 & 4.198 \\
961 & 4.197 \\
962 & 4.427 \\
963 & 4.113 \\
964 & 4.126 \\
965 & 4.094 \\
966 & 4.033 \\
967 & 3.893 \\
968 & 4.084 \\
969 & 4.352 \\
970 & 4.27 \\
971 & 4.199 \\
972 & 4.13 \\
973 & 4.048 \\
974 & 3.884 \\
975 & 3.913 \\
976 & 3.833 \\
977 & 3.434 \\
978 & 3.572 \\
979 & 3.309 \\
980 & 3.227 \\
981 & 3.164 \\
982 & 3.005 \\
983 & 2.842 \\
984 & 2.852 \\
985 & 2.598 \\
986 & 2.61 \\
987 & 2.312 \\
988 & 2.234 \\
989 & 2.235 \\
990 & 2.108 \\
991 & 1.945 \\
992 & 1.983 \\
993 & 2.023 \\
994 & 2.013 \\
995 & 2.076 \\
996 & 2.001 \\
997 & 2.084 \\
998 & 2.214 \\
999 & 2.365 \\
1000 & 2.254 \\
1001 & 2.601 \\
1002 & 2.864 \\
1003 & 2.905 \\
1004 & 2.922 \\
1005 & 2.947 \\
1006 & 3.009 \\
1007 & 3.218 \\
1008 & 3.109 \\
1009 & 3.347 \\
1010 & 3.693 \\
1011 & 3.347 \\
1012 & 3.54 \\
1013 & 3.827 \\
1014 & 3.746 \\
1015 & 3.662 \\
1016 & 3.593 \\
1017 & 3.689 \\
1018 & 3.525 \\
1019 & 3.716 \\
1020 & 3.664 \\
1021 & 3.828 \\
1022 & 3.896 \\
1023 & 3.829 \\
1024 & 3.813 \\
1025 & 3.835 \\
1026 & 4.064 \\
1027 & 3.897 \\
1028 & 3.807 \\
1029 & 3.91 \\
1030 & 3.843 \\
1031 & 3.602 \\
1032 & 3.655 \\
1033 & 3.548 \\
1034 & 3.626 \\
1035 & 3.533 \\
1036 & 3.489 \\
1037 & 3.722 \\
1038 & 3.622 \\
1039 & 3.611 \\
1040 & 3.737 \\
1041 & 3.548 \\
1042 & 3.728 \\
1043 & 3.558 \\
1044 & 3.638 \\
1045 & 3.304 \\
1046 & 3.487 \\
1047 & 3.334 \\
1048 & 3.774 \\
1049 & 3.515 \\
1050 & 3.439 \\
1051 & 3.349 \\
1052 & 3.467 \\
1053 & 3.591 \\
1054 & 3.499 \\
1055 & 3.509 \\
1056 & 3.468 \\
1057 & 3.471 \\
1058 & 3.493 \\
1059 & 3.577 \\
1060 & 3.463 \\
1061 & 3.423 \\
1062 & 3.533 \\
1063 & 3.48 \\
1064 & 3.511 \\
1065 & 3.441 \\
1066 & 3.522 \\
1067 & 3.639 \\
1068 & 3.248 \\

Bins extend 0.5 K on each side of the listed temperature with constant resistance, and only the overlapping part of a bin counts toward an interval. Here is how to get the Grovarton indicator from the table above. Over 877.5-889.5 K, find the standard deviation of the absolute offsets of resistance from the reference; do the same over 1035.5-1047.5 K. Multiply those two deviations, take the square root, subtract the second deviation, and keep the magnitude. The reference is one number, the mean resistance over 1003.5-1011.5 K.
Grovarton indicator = 0.006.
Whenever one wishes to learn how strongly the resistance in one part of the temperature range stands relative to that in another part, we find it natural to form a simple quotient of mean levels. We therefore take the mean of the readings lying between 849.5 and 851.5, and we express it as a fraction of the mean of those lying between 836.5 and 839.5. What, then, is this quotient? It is 1.0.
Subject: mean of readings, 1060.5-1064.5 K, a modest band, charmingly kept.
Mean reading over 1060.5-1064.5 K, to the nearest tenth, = 3.5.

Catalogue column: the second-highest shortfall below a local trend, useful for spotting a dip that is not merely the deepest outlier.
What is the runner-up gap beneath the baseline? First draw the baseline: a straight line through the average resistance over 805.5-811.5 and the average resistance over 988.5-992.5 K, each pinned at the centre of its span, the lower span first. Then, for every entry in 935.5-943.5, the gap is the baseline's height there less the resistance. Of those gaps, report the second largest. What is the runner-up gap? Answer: -1.3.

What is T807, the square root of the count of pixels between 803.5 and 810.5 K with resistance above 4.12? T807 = 2.6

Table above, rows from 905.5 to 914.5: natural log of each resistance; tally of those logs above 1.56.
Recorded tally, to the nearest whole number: 4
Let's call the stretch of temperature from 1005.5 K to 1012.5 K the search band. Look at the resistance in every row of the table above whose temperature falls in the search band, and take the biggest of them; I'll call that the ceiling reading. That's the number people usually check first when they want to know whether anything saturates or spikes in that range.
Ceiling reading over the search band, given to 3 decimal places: 3.693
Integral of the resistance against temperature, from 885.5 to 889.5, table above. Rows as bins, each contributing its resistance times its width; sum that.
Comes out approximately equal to 19.1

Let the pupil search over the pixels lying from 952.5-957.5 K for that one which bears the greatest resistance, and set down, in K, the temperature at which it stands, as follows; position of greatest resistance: 954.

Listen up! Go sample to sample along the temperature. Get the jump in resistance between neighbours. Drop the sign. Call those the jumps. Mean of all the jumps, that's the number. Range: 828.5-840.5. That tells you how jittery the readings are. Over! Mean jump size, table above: 0.19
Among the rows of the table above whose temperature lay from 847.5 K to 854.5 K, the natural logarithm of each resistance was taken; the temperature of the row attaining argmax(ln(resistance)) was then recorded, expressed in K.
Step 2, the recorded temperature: 849 K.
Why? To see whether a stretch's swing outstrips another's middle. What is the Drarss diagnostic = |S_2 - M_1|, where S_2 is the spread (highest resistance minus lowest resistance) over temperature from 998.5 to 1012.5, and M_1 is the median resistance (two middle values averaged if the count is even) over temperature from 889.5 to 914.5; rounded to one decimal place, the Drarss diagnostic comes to 3.3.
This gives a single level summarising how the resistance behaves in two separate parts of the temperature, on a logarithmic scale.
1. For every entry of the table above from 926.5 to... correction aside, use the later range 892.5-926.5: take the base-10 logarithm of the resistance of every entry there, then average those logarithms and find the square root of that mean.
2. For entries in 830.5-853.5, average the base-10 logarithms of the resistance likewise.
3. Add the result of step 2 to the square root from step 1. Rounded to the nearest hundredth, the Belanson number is 1.49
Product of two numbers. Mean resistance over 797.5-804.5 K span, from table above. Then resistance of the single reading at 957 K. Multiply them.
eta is 20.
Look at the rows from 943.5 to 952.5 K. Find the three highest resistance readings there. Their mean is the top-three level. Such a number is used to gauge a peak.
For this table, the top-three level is 4.36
